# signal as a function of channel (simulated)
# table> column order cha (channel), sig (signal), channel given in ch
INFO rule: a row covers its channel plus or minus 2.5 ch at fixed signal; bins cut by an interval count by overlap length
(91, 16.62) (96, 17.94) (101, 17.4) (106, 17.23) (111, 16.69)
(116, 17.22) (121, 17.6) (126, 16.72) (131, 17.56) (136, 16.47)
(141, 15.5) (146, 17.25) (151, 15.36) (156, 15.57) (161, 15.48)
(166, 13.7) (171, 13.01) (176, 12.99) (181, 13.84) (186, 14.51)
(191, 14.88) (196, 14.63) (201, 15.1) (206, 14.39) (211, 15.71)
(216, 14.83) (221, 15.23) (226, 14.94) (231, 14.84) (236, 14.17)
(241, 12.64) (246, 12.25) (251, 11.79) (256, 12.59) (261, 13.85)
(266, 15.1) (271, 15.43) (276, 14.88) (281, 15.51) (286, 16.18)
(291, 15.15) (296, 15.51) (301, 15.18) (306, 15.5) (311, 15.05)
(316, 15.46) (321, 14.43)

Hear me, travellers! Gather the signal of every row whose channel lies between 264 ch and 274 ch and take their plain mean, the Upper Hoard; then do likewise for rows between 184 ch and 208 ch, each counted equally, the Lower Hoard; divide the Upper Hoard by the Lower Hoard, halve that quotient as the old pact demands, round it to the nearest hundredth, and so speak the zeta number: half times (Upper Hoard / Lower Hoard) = 0.52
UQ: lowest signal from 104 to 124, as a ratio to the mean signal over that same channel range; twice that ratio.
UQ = 1.94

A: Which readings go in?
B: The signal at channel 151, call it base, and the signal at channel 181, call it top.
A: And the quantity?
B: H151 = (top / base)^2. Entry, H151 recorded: 0.81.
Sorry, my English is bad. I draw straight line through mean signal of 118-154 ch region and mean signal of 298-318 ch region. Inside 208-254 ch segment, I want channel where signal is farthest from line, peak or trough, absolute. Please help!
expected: 251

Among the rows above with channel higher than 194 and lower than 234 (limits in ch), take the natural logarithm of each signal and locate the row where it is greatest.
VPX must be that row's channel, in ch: 211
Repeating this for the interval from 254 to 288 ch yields 286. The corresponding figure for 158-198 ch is 161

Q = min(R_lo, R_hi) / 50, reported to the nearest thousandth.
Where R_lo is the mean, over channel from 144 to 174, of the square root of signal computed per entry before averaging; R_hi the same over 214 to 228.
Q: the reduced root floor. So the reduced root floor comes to 0.077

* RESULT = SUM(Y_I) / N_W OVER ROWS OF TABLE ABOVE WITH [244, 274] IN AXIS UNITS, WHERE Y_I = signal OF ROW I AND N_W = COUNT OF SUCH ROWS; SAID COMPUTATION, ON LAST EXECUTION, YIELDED 13.5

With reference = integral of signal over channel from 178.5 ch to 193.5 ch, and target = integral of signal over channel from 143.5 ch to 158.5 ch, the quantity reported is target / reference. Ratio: 1.11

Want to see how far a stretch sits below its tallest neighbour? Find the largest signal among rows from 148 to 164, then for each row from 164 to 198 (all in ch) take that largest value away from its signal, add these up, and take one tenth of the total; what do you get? -1.1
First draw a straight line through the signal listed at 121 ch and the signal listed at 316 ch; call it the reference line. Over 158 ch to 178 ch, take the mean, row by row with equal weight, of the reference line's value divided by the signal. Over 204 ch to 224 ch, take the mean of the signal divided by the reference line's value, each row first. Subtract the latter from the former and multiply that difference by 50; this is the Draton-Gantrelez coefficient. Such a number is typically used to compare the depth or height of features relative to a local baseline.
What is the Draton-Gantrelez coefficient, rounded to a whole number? 17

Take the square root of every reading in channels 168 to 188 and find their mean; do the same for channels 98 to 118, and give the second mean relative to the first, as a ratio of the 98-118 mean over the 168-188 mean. 1.12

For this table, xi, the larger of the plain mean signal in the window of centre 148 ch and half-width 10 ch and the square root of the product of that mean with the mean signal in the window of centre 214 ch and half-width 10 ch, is 15.9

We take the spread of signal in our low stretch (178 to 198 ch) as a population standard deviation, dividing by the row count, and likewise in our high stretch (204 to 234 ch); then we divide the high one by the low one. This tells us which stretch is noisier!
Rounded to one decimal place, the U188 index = 1.1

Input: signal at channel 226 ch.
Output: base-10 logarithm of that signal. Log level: 1.17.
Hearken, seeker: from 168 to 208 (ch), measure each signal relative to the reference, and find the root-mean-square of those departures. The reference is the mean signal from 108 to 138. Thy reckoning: 3.0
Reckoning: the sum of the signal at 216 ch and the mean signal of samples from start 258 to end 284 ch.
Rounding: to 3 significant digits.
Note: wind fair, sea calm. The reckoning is 29.8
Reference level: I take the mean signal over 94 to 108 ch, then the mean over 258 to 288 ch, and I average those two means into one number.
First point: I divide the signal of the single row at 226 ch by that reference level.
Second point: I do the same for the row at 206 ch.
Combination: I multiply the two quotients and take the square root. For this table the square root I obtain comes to 0.90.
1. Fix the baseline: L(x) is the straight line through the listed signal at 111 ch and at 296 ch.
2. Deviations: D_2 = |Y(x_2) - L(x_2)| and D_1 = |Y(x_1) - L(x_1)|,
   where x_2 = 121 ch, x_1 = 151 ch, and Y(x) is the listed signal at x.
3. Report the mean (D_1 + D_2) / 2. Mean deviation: 1.0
